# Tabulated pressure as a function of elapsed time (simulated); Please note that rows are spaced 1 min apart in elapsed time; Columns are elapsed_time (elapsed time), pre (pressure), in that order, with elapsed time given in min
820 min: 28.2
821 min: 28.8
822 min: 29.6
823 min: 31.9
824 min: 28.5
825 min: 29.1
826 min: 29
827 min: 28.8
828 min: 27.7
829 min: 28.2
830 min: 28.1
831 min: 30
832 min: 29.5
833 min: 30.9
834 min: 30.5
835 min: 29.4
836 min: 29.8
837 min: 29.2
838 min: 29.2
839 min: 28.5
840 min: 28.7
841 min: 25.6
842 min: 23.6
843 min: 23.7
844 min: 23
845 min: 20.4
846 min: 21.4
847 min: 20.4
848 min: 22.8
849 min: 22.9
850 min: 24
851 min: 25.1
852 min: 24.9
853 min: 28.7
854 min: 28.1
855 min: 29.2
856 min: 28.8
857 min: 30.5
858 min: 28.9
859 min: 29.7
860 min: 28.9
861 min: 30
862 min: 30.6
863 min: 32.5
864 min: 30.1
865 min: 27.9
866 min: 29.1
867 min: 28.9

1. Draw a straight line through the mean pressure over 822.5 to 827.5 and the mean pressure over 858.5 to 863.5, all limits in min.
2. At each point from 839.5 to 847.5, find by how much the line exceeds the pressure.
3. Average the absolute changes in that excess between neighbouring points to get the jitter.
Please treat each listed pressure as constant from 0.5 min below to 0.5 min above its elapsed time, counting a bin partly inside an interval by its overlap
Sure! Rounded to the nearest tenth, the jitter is 1.5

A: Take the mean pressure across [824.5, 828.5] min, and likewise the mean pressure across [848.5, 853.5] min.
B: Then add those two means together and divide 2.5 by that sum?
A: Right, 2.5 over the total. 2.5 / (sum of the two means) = 0.046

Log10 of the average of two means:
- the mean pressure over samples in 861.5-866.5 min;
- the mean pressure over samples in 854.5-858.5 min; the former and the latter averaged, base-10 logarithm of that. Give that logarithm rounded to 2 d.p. 1.47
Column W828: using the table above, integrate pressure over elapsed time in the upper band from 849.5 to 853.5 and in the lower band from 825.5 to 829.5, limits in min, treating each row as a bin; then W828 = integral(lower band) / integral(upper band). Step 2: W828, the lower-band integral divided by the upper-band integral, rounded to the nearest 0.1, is 1.1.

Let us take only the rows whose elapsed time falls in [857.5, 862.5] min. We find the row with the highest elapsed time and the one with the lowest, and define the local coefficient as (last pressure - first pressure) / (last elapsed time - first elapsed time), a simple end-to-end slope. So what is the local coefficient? 0.4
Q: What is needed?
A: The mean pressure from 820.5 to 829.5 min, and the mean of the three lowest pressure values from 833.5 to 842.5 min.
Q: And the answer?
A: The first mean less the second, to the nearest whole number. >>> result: 3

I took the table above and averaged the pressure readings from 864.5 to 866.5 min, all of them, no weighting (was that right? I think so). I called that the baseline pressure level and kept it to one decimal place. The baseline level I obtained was 28.5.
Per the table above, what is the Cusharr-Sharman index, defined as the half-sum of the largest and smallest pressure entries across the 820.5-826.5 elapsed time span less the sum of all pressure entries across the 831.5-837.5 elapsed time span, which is -149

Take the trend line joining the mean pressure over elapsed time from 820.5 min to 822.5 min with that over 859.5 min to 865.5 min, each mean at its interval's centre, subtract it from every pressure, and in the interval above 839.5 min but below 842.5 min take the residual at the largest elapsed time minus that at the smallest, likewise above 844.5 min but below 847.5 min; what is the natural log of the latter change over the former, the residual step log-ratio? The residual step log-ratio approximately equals -4.9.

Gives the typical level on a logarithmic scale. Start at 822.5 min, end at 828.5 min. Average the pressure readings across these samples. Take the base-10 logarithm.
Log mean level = 1.46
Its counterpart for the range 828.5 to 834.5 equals 1.47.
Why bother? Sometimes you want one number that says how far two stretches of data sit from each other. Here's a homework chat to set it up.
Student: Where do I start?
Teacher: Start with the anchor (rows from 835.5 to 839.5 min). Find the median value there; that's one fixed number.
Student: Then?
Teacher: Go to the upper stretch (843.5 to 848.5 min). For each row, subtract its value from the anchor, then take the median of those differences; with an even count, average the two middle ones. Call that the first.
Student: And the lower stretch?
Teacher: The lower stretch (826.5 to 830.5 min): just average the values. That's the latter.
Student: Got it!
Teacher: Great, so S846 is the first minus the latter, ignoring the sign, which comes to 20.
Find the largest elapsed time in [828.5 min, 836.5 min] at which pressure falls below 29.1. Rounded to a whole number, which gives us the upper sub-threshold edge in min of 830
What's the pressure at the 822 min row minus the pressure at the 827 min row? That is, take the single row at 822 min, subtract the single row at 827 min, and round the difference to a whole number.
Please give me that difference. 1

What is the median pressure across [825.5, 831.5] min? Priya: 28.5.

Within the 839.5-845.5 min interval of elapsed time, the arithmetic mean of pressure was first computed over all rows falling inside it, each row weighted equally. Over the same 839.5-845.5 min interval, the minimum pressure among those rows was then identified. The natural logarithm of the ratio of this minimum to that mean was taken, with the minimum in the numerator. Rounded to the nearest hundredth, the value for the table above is -0.17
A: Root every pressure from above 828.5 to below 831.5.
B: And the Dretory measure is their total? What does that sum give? 16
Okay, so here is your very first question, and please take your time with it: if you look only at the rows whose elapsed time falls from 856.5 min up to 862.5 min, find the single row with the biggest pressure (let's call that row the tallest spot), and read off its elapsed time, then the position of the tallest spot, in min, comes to 862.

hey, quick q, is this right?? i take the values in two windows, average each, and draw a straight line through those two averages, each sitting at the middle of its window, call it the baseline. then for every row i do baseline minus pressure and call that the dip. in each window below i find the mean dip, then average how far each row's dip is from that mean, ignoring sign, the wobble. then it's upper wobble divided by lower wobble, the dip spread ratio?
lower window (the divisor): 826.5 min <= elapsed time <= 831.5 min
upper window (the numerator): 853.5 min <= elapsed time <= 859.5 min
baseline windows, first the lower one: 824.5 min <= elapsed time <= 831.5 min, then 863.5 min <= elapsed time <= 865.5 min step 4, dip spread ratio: 0.89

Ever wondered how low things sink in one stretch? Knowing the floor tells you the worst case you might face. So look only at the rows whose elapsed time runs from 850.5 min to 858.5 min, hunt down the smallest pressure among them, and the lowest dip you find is 24.9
